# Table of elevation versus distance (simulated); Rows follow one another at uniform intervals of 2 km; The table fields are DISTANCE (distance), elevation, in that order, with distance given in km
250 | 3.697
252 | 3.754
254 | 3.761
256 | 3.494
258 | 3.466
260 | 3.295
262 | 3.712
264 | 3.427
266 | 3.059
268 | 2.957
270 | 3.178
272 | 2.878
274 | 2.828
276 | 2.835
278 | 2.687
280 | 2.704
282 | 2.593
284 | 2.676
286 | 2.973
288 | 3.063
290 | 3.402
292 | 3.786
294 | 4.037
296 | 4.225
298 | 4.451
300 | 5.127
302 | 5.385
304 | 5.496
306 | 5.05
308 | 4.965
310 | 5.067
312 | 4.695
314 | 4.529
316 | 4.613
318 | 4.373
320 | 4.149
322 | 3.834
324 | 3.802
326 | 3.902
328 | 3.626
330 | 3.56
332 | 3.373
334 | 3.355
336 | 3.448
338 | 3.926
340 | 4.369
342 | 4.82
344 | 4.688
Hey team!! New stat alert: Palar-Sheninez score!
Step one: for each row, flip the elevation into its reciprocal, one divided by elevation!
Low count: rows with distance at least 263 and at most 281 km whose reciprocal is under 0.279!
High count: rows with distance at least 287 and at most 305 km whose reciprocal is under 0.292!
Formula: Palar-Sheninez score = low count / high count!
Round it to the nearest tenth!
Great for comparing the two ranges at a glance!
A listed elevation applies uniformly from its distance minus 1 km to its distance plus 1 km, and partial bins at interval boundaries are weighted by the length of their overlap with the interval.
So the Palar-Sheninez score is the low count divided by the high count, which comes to 0.0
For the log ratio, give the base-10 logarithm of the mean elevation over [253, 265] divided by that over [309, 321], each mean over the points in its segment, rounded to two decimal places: -0.11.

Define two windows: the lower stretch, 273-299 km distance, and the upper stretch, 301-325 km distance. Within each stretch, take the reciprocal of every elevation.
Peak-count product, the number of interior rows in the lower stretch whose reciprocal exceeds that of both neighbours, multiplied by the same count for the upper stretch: 4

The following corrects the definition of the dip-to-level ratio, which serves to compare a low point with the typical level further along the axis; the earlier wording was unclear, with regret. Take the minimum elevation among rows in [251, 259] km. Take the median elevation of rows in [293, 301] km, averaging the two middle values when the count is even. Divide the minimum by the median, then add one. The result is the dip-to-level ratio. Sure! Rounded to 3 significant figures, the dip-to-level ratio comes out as 1.80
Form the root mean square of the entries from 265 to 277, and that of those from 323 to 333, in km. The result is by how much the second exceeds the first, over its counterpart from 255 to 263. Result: 0.20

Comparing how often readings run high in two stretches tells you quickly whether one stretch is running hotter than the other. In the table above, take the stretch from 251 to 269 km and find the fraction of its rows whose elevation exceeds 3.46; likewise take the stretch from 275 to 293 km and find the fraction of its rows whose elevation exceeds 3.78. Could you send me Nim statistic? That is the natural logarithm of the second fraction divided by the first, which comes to -1.6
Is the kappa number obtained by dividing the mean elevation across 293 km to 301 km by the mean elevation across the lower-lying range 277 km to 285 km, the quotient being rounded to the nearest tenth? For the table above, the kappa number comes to 1.7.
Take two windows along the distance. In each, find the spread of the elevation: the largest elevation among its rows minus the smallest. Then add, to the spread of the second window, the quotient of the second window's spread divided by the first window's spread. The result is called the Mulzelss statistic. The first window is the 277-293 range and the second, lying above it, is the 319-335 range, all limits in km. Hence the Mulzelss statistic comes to 1.5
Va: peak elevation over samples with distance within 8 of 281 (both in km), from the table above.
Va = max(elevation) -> 3.063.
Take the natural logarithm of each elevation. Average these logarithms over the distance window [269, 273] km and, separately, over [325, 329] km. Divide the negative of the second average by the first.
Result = -1.20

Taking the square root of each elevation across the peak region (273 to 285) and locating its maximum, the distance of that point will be 276 km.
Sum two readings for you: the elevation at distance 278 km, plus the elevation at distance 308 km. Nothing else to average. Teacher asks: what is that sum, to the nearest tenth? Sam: 7.7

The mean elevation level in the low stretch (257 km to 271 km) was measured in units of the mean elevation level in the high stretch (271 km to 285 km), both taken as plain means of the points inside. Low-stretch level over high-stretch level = 1.2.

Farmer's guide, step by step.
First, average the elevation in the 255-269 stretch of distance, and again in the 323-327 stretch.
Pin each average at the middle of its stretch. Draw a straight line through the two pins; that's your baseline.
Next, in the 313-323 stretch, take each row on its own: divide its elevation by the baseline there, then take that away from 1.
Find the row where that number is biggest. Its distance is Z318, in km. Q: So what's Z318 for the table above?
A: 322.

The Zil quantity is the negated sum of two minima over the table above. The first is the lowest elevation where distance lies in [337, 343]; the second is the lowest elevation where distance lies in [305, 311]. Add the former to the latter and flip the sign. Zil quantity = -8.9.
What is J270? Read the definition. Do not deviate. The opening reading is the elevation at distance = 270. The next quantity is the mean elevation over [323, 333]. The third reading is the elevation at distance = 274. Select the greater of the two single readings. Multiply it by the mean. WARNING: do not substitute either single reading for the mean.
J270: 12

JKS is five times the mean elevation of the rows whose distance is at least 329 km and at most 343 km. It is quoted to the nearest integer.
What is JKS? 19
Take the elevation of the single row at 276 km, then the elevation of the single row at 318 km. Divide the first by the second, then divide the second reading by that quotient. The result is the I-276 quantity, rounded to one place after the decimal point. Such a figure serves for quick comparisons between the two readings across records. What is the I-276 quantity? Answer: 6.7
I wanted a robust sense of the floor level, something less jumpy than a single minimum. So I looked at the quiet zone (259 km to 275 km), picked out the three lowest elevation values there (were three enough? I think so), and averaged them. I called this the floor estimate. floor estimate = 2.9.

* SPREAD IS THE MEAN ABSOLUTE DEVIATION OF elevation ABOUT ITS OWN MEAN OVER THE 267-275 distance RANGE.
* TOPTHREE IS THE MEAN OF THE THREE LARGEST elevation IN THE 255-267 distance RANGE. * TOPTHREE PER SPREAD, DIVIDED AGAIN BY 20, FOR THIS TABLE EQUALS 1.6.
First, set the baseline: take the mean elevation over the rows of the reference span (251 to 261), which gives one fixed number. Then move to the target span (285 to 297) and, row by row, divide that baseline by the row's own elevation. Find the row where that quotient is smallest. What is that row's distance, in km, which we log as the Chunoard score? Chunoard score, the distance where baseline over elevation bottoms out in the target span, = 296 km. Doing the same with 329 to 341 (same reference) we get 340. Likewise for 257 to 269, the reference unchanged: 262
